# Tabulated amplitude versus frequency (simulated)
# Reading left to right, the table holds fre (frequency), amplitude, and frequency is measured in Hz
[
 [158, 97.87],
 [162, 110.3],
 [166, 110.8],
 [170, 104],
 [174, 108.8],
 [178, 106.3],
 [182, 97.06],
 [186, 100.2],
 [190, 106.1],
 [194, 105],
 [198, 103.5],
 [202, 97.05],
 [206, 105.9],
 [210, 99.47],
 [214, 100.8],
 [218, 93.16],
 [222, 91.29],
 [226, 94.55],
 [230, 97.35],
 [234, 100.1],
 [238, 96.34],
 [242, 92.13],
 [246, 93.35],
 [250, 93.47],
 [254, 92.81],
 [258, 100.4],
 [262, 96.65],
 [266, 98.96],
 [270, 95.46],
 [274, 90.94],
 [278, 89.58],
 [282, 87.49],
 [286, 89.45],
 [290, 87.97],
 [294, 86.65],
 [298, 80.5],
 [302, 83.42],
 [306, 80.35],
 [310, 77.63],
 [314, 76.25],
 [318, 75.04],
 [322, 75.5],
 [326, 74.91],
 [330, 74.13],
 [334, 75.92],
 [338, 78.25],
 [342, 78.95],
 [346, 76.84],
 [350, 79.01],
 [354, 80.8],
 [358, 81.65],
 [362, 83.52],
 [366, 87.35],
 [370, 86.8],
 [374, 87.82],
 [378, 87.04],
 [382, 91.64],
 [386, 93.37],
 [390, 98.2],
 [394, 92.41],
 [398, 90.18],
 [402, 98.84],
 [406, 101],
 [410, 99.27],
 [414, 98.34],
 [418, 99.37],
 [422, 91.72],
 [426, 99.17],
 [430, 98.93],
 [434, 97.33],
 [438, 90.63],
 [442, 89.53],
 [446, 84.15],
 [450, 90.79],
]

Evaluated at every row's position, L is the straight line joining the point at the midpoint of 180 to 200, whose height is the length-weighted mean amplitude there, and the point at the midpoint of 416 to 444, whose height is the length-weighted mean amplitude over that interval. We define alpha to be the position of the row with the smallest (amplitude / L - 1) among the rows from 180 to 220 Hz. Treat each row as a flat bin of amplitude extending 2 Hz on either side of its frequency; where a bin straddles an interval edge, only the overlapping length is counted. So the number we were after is 218 Hz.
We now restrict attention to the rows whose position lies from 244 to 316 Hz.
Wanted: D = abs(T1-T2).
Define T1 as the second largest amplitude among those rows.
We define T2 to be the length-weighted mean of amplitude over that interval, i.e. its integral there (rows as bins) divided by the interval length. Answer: 10.0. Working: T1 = 98.96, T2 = 89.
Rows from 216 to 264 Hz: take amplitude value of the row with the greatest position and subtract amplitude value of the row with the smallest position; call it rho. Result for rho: 3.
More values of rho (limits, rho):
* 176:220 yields -13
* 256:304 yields -17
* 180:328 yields -22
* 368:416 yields 12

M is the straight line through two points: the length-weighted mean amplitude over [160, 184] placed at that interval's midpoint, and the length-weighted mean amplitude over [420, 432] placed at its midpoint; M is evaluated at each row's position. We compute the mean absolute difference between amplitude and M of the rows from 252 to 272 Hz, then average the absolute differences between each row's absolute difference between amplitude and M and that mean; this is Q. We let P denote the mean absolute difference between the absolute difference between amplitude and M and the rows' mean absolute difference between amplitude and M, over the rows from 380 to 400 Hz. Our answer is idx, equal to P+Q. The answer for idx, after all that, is 4.2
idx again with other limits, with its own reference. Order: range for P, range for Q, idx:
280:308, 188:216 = 5.3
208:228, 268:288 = 5.2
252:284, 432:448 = 6.6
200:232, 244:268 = 6.1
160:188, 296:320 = 4.3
